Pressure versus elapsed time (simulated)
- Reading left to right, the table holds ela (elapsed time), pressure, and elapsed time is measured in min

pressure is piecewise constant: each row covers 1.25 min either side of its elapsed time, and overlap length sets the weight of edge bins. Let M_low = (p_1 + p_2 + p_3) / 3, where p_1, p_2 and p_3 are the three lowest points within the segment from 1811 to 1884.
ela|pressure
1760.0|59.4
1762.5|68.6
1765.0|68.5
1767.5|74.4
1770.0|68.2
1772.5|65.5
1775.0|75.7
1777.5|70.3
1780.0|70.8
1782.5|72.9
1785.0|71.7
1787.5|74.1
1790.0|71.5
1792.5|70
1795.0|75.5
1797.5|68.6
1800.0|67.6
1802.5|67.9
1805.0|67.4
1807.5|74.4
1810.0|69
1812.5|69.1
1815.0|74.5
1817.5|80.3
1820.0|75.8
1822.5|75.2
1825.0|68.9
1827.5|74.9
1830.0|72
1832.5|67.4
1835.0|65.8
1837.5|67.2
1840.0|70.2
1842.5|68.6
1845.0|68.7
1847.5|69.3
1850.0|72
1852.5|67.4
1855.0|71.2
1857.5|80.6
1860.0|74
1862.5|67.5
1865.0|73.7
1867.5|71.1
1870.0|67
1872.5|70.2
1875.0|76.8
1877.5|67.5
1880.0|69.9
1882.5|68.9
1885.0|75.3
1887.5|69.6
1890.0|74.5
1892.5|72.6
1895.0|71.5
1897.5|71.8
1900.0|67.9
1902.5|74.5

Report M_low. 66.7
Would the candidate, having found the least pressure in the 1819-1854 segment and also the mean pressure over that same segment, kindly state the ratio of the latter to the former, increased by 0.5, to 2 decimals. 1.57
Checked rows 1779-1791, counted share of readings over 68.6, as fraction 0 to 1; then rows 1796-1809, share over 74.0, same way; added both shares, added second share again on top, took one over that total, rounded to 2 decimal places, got 0.71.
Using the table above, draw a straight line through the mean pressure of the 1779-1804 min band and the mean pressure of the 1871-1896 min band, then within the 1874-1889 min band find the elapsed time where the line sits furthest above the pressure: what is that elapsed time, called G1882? 1877.5 min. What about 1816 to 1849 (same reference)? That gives 1835.0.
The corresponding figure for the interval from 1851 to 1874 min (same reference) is 1870.0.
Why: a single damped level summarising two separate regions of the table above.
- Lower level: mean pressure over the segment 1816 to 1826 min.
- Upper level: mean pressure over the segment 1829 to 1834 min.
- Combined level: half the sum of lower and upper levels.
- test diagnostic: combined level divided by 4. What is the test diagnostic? 18.1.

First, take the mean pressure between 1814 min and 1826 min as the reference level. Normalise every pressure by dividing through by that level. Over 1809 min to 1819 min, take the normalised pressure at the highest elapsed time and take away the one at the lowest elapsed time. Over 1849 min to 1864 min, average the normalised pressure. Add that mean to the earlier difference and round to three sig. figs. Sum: 1.11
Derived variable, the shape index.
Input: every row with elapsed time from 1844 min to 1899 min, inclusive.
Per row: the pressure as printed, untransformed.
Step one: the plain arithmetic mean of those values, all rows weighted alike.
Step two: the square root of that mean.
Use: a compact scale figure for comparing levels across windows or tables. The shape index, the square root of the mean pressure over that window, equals 8.45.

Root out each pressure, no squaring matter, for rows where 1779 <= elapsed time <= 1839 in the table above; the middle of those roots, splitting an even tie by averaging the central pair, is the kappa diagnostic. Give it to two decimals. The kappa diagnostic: 8.44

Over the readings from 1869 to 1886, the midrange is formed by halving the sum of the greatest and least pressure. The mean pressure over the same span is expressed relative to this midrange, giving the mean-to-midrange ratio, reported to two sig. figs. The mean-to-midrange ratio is 0.98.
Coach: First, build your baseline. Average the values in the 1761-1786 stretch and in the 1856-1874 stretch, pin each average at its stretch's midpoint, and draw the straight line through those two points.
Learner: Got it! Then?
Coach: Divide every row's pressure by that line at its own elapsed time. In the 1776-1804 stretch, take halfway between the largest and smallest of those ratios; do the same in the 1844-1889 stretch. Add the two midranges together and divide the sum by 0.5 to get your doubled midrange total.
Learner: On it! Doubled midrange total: 4.07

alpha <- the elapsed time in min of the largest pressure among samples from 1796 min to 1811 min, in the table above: 1807.5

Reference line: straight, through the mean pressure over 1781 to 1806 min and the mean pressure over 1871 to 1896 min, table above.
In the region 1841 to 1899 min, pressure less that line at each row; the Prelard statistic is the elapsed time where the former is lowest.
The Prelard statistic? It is 1870.0 min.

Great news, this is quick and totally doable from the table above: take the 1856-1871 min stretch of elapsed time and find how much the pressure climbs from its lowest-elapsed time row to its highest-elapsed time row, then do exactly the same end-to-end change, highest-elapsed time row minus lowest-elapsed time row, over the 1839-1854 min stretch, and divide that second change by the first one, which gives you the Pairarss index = 0.21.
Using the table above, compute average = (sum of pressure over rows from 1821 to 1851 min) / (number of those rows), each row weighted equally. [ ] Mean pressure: 70.0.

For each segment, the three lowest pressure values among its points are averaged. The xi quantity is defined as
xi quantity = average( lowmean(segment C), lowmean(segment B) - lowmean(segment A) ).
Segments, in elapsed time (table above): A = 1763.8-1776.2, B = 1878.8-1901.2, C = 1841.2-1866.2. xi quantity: 34.6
